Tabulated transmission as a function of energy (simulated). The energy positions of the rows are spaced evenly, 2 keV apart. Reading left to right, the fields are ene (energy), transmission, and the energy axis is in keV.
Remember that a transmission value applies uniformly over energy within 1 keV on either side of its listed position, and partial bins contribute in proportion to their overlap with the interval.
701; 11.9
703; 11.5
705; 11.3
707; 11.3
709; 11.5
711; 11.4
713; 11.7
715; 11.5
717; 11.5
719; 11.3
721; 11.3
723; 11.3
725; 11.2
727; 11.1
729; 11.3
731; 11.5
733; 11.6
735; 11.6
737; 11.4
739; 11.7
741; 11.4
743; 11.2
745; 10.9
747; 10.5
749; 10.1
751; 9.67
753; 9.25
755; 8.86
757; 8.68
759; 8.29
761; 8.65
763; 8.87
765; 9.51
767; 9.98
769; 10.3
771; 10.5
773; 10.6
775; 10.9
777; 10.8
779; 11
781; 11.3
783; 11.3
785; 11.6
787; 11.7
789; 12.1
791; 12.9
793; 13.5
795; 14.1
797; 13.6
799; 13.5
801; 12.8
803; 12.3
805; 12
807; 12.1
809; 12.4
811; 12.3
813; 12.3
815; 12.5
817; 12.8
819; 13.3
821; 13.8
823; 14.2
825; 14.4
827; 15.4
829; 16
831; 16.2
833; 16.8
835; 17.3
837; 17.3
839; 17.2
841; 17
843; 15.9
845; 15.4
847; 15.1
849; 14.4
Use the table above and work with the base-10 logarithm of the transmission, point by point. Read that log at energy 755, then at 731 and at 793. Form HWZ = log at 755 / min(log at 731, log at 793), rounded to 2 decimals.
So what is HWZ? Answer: 0.89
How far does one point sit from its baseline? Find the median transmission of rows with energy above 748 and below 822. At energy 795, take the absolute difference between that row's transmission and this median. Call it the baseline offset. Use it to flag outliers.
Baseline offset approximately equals 2.5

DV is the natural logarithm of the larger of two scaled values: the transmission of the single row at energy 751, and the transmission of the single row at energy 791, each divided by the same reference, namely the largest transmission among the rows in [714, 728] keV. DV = 0.11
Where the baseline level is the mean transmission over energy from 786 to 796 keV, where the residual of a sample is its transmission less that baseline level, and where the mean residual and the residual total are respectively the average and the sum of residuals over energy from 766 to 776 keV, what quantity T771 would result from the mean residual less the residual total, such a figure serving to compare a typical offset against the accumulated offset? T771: 10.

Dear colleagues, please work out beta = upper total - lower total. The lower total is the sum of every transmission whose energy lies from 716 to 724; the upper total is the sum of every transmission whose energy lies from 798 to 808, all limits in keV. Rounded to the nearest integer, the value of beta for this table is 17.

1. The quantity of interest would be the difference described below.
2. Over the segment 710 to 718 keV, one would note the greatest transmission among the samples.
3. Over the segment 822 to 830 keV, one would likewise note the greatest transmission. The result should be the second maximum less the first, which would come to 4.3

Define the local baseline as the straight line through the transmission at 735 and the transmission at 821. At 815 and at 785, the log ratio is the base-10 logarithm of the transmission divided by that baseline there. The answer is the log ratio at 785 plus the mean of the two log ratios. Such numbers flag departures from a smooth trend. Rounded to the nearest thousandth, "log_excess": -0.087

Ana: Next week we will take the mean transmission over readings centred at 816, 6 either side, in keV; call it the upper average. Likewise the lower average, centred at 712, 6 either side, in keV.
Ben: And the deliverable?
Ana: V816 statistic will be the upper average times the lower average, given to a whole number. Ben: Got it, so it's 147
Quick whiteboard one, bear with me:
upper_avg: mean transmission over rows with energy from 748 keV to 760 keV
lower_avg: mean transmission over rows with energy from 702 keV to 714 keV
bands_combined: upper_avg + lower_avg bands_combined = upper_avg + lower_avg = 21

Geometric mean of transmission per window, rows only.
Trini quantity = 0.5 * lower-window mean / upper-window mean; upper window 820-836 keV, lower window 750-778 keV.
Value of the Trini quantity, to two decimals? 0.31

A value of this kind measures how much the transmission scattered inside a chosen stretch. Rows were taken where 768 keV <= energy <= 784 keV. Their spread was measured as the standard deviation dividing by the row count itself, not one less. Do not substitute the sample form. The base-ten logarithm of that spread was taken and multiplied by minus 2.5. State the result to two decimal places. 1.17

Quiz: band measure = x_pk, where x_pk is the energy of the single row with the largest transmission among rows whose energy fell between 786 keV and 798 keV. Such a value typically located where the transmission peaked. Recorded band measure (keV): 795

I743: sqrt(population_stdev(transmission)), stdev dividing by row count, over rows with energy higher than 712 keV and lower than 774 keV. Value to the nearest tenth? 1.0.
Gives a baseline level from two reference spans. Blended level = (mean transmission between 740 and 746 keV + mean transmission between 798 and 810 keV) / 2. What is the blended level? 11.8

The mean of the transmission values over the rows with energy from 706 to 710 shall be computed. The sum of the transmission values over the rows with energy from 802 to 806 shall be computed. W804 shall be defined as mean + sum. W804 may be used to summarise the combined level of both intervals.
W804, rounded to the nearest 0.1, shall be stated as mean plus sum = 35.7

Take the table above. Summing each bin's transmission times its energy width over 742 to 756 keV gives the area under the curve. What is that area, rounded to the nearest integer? 141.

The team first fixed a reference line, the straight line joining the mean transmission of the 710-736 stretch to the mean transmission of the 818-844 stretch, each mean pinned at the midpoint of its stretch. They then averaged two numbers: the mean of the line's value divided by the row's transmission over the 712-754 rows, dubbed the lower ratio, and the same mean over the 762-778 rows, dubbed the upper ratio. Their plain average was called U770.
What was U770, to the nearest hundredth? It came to 1.19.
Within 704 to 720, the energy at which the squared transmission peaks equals 713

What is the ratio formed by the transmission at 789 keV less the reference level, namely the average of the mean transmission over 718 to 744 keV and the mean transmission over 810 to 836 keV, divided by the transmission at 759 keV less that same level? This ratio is 0.17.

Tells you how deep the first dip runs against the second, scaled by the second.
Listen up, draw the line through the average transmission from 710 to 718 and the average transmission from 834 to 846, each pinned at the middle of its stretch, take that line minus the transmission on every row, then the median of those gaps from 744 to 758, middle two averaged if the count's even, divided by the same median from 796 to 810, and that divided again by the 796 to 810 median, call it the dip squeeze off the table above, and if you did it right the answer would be 0.41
